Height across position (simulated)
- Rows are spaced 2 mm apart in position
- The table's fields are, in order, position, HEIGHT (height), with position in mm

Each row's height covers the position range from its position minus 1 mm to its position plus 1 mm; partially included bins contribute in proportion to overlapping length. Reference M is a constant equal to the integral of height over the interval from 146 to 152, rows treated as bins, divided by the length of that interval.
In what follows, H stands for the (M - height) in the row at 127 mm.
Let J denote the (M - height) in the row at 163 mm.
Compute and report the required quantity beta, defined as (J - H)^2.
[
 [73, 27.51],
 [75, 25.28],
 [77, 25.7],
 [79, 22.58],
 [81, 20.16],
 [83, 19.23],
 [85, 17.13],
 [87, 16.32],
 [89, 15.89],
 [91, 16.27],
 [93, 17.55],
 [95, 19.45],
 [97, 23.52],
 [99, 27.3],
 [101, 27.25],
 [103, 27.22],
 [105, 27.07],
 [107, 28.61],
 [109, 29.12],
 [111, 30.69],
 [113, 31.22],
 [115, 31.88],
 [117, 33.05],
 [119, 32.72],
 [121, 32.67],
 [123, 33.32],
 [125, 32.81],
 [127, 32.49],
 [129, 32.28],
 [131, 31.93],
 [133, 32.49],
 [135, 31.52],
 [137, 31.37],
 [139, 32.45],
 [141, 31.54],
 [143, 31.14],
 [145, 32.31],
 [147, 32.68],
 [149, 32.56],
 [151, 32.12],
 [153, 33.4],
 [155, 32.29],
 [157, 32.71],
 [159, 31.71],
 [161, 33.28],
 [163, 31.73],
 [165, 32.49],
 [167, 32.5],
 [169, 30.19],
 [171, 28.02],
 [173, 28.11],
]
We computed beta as 1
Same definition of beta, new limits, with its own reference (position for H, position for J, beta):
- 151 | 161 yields 1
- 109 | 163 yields 7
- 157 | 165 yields 0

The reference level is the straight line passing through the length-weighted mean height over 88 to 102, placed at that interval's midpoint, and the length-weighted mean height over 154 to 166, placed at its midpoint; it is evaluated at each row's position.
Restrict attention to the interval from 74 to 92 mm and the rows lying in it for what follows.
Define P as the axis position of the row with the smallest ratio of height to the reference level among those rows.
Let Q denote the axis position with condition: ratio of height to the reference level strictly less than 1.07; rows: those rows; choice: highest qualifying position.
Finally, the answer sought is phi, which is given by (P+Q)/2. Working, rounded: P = 89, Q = 91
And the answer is 90 mm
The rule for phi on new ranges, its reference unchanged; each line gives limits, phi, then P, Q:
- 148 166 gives 164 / 163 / 165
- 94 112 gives 95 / 95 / 95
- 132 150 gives 146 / 143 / 149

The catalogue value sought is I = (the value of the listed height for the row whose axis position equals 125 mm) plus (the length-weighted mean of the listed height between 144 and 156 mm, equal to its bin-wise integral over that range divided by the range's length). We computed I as 65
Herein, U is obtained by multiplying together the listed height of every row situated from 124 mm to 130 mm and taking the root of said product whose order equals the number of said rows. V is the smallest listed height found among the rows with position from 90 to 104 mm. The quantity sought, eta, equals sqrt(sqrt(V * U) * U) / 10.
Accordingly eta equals 2.74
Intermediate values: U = 32.5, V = 16.27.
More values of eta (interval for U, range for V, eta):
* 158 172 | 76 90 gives 2.65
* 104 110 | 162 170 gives 2.87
